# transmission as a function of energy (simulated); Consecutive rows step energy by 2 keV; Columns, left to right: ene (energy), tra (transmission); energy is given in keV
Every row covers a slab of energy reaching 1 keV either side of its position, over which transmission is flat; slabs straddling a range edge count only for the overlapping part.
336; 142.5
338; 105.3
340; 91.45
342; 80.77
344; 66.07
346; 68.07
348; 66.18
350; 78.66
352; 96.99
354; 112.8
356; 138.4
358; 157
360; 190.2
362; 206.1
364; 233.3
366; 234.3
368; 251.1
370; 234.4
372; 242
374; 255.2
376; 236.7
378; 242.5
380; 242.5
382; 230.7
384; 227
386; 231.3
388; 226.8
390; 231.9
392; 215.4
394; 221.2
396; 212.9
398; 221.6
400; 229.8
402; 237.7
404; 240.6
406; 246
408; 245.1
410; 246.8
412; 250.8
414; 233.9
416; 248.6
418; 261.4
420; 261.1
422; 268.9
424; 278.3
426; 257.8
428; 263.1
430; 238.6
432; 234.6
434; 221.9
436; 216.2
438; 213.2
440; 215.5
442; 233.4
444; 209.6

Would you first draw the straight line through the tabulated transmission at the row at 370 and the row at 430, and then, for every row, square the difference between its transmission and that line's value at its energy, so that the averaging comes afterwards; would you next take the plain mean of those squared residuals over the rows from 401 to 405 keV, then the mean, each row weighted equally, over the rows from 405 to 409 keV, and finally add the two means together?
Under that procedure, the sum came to 81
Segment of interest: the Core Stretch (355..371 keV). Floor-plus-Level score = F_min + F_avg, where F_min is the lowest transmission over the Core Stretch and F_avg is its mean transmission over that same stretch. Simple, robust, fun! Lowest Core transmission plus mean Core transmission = 344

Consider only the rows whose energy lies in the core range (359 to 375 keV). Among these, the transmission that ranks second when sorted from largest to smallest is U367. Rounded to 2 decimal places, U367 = 251.10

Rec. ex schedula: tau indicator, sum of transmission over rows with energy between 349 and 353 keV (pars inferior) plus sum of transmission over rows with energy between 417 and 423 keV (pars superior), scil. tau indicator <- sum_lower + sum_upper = 967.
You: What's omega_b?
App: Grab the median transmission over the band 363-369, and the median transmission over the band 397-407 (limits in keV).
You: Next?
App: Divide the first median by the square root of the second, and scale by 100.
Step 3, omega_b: 1520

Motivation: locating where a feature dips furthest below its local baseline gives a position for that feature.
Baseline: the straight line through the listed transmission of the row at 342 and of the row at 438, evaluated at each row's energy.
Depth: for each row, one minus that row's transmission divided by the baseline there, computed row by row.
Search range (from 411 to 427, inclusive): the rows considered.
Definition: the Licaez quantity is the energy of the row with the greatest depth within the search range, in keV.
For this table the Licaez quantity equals 414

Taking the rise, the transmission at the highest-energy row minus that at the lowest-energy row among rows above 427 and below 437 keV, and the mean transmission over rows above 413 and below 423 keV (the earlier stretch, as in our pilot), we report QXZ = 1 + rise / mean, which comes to 0.82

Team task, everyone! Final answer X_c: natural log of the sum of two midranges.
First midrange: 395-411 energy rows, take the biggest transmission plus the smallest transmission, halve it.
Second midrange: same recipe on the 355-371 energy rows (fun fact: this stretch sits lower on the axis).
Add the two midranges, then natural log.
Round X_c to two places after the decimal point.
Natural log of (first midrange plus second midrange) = 6.05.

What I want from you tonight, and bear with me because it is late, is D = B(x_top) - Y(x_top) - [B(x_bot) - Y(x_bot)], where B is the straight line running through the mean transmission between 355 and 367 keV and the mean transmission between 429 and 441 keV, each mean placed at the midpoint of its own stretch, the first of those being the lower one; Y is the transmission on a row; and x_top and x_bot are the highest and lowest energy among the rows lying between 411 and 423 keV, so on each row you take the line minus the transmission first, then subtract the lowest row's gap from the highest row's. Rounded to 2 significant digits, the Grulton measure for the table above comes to -14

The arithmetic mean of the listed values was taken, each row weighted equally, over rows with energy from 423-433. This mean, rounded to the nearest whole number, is 254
